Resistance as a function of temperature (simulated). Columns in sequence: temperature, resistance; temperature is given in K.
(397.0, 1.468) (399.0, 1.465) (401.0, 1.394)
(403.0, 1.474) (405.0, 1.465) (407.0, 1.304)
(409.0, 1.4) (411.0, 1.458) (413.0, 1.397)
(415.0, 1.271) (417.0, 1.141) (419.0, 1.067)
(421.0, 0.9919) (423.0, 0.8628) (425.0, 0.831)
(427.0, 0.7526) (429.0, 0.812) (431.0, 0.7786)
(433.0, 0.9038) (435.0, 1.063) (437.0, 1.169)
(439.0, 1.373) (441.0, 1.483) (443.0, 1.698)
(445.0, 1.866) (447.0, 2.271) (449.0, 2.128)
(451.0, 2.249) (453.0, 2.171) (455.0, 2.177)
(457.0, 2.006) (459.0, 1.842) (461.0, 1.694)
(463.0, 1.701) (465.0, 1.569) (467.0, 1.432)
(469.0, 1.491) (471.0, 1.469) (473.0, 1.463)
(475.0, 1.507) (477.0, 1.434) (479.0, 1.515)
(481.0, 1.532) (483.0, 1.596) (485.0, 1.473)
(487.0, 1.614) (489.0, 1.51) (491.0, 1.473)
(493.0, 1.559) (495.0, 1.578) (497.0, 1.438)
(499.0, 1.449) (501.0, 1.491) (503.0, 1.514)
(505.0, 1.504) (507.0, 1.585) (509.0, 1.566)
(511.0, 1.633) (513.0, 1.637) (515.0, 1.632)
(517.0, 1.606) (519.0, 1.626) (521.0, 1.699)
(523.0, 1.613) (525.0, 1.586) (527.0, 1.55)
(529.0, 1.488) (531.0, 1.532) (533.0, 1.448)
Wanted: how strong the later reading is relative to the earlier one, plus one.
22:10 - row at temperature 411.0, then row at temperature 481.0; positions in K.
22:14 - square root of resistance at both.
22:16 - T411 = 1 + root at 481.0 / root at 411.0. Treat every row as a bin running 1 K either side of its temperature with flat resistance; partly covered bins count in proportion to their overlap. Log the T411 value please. 2.03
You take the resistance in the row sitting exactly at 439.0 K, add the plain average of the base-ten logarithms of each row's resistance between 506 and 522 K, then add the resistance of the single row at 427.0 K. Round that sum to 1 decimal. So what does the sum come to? 2.3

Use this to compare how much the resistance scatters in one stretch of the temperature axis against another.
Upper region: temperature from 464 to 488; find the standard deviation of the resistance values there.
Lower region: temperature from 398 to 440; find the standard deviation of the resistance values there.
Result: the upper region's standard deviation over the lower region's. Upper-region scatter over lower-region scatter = 0.23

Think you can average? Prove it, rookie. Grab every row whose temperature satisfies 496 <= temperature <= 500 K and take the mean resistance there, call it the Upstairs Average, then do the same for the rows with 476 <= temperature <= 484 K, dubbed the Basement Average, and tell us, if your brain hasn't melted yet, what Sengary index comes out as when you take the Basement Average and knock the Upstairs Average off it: 0.1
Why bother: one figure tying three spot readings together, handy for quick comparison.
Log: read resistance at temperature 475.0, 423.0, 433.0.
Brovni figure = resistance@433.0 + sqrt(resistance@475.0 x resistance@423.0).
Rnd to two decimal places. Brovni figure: 2.04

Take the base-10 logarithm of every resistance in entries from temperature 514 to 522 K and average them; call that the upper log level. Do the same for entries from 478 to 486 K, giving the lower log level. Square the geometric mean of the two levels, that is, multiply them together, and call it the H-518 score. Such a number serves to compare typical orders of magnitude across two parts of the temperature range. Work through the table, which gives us 0.040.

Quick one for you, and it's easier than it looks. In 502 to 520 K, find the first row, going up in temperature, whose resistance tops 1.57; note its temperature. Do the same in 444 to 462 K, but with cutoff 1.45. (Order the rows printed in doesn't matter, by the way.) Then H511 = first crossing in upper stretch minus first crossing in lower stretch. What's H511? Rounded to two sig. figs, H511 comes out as 62 K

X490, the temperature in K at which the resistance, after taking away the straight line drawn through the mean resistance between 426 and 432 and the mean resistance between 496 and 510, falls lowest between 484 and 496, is 491.0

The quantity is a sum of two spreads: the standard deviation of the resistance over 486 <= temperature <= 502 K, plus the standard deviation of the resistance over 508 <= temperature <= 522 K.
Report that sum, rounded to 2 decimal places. 0.10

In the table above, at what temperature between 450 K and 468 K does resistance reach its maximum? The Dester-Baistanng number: 451.0 K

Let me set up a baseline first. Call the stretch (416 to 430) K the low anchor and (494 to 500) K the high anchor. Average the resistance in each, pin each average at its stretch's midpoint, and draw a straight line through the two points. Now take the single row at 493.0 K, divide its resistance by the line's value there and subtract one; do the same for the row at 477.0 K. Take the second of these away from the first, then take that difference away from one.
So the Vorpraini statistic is 1.00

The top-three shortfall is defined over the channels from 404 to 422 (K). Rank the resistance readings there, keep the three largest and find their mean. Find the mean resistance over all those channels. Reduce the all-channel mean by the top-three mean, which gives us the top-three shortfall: -0.164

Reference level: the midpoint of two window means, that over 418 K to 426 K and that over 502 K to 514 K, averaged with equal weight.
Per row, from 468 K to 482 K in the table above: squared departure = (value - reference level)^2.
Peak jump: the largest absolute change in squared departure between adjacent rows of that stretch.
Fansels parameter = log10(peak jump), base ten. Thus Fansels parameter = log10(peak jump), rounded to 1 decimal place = -1.5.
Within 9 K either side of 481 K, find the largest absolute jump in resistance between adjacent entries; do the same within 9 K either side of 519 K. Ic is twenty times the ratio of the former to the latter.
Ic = 33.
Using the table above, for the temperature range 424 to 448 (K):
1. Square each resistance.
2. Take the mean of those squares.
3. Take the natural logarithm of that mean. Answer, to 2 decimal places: 0.58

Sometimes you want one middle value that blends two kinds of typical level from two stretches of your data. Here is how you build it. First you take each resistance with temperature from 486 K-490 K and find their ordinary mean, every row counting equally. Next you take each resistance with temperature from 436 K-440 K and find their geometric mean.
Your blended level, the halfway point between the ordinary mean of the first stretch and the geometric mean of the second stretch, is 1.41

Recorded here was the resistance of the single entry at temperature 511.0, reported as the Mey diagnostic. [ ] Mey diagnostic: 1.633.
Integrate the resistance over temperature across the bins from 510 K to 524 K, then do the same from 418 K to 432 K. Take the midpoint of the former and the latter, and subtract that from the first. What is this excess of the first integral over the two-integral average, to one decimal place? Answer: 5.4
